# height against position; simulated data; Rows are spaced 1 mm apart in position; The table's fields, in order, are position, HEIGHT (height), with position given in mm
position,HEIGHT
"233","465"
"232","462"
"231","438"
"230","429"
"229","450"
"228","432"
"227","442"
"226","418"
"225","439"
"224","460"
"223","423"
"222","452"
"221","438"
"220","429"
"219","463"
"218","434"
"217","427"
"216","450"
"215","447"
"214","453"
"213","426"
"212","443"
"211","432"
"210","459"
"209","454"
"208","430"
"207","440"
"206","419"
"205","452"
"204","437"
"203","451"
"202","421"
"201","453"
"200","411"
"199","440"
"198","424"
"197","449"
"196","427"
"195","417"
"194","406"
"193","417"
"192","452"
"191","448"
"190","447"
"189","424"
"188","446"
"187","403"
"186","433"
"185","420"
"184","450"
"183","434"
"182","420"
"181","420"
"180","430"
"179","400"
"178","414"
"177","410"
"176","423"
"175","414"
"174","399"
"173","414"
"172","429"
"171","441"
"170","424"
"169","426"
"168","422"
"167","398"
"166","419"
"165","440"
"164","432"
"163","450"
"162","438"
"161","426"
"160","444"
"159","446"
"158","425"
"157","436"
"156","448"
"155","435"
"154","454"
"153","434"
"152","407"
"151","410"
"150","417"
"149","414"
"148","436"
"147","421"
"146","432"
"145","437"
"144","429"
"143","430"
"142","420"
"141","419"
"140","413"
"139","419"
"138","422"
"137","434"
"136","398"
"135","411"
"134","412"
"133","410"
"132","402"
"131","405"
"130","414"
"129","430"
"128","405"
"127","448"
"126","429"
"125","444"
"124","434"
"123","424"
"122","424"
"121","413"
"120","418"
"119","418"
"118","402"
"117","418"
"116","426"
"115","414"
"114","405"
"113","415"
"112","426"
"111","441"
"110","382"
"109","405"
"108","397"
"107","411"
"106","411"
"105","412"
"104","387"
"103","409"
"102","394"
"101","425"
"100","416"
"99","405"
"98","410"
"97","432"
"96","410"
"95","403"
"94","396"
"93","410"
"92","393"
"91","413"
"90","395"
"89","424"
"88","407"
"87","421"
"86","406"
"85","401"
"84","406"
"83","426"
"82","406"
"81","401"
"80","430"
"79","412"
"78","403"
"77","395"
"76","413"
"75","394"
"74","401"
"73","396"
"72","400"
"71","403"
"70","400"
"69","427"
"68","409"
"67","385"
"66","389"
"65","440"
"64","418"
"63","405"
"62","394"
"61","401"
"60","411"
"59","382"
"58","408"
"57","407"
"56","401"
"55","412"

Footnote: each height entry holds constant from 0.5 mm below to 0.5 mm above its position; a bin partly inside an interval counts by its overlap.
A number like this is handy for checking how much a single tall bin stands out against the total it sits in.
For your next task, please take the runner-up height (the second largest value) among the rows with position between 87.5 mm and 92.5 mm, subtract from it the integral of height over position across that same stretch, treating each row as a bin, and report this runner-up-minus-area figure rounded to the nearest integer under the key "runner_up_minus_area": -1619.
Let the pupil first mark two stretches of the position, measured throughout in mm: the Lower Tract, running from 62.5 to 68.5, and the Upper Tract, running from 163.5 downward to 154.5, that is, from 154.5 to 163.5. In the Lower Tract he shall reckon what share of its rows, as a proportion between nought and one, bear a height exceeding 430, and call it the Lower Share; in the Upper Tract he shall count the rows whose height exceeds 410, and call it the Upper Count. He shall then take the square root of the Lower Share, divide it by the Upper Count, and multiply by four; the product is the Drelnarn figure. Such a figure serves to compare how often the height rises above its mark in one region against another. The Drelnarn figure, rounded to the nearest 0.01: 0.18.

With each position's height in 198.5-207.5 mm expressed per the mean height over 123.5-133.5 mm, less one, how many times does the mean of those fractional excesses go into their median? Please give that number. 1.29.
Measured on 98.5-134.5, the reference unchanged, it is 1.17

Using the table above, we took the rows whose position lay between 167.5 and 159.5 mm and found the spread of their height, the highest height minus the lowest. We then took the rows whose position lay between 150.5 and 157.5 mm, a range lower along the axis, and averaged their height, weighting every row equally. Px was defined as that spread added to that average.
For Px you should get 484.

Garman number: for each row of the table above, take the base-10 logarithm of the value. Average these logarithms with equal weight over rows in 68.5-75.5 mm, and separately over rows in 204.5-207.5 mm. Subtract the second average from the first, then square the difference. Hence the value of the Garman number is 0.0012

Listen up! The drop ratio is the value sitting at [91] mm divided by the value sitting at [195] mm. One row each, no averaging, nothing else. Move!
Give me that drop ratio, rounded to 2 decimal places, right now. 0.99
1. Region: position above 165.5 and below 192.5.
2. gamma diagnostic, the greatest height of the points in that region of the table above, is 452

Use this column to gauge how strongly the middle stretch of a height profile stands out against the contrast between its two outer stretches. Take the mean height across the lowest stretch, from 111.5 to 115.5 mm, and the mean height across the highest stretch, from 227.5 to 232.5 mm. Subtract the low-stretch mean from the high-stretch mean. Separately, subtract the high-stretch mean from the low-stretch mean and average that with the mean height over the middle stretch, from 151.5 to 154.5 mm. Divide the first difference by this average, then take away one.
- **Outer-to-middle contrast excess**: -0.87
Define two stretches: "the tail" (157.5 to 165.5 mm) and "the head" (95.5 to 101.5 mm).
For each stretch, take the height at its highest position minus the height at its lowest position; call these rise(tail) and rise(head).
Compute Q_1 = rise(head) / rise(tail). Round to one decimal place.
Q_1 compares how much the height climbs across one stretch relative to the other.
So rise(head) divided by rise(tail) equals 1.0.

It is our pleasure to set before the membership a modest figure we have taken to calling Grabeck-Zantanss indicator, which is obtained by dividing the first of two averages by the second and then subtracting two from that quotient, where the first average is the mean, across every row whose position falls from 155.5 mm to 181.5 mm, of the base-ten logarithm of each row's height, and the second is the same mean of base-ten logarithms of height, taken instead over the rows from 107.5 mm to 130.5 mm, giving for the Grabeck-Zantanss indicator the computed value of -0.997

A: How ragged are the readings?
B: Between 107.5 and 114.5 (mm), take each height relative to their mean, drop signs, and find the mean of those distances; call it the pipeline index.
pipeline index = 14.7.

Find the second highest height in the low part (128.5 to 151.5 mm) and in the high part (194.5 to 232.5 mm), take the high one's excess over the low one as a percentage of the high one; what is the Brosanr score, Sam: 5.6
